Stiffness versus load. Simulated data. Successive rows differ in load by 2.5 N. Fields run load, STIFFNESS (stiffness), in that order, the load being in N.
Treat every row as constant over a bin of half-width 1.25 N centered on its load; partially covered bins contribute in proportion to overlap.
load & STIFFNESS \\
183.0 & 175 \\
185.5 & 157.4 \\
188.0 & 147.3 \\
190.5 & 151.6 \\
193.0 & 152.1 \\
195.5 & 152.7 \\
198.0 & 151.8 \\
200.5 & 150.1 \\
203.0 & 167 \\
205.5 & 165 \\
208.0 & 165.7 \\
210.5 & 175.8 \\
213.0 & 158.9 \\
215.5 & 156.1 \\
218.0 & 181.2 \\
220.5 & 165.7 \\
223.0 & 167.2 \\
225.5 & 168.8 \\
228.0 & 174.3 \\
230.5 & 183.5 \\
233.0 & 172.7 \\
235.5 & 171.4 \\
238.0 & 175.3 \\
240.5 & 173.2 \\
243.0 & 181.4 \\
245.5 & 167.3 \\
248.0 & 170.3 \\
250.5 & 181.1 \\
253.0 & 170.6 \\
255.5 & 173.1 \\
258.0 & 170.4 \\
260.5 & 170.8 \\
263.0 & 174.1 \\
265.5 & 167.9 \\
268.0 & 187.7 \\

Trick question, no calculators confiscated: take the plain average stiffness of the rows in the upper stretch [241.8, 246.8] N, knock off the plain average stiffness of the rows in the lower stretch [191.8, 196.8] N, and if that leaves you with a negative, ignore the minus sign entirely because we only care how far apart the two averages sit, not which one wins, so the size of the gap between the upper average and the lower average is 22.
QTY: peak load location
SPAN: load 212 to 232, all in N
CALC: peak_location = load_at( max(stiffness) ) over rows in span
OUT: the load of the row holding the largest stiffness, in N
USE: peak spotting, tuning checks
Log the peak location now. 230.5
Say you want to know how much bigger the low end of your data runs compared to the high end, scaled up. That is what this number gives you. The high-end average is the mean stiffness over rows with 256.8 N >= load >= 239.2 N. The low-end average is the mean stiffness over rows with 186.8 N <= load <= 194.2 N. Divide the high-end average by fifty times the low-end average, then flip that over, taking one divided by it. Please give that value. 43.2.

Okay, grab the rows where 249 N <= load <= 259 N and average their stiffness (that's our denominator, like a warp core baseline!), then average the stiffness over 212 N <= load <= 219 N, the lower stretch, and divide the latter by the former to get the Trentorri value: 0.95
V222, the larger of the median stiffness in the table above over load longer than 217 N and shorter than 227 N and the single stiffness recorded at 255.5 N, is 173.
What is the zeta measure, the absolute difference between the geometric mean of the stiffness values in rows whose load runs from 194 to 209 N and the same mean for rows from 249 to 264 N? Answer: 15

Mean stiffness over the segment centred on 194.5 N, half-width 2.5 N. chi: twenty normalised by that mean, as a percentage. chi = 13.1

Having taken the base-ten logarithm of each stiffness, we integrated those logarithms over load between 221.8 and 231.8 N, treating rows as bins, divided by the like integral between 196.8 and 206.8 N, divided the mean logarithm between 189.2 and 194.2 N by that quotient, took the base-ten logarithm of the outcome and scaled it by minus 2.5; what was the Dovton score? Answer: -0.83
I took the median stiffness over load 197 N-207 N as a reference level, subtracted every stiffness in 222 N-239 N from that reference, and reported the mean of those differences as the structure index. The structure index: -15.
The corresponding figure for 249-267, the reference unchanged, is -14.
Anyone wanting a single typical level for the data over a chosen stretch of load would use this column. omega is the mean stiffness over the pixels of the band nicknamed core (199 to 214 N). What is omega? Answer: 164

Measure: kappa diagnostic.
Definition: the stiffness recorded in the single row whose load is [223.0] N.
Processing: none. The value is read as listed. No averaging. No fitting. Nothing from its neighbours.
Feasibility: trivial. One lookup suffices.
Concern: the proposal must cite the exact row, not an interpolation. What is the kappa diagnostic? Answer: 167.2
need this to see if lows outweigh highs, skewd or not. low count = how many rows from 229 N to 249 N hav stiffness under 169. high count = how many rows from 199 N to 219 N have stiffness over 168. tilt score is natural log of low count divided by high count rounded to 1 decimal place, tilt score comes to -0.7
